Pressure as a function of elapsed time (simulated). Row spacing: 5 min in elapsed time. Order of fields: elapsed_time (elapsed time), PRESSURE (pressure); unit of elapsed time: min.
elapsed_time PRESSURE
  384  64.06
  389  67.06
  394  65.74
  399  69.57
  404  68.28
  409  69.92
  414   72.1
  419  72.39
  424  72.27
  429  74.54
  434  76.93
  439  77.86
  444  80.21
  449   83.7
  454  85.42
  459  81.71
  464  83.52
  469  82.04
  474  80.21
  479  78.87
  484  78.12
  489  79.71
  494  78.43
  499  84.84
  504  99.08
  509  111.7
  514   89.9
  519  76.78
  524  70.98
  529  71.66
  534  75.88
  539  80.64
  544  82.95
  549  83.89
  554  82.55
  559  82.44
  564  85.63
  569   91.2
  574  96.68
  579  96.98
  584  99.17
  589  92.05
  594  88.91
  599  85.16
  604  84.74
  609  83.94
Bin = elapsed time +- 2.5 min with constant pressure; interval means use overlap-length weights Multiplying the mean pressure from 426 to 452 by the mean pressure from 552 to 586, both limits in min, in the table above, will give 7131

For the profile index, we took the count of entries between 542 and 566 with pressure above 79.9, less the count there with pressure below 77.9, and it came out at 5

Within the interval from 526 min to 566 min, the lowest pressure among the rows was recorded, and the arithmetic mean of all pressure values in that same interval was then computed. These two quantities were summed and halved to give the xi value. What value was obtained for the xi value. 76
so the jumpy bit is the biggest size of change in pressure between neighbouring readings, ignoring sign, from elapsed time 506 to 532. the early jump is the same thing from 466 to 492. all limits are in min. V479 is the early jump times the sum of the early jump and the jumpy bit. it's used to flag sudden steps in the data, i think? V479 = 43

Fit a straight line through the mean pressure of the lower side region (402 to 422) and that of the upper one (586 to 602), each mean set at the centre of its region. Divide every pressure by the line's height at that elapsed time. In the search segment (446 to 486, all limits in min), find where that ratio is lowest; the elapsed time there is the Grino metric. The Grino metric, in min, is 484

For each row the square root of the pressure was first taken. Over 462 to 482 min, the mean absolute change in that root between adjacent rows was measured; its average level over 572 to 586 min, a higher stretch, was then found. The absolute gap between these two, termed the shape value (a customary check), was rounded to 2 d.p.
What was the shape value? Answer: 9.79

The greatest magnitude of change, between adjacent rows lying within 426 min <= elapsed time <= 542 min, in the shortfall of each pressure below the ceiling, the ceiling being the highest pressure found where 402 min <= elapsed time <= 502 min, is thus 22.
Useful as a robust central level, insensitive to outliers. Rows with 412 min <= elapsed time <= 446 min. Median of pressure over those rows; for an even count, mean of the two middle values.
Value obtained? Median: 75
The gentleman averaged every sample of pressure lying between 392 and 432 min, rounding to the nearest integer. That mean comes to 71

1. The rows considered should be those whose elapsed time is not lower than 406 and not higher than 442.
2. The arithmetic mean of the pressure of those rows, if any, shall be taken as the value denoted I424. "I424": 73.7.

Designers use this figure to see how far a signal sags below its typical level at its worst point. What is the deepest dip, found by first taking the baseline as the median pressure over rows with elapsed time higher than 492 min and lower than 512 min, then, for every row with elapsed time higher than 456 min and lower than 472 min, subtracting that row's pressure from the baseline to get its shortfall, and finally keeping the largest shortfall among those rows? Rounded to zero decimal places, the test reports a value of 10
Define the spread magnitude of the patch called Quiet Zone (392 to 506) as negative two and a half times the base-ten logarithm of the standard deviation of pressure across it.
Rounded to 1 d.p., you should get -2.1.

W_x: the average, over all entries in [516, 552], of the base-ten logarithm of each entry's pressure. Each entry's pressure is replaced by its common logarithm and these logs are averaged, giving 1.89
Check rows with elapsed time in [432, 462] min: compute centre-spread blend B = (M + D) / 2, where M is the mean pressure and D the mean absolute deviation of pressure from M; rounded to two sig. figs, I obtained 42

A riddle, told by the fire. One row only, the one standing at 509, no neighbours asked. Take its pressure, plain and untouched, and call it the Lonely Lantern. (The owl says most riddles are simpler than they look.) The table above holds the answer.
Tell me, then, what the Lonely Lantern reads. 111.7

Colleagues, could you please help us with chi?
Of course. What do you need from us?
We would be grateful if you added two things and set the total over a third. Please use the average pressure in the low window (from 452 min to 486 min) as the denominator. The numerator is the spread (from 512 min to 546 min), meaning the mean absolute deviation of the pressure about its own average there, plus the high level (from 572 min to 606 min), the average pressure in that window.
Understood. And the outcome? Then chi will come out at 1.19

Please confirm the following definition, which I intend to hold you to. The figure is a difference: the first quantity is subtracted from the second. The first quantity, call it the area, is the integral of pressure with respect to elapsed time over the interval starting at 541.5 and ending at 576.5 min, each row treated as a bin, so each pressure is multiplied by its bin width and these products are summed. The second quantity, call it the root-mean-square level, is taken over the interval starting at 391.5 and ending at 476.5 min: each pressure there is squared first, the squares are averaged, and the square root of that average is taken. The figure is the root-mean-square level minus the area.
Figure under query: -2950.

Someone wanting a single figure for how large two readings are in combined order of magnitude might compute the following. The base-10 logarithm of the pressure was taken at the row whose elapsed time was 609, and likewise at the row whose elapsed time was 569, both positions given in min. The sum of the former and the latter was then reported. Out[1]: 3.88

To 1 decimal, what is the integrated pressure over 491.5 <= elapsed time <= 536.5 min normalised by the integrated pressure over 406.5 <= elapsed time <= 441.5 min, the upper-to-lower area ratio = 1.5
